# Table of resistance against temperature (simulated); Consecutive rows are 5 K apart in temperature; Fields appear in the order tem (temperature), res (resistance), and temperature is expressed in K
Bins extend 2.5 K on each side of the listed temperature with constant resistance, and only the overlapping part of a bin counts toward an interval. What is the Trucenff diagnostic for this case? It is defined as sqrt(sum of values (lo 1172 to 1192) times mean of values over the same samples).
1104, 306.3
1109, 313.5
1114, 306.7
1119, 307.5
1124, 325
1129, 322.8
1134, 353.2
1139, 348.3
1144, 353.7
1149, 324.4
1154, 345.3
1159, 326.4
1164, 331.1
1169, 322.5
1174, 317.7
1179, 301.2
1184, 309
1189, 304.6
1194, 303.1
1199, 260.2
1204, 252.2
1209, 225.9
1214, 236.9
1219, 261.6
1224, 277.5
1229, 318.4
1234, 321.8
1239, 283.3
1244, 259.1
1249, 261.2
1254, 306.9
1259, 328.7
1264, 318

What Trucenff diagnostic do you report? 616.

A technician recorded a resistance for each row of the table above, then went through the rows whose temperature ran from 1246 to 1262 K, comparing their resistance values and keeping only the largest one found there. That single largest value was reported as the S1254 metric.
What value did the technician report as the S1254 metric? 328.7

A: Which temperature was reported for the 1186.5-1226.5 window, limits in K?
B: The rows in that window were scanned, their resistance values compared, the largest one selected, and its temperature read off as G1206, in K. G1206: 1189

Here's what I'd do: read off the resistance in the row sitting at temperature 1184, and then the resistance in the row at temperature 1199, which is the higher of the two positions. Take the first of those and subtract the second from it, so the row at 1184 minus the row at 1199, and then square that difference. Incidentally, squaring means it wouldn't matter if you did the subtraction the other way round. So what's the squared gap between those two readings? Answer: 2381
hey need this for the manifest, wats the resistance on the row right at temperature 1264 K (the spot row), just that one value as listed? 318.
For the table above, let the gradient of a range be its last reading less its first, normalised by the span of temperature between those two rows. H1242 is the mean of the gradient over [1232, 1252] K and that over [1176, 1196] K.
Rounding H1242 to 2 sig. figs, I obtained -2.0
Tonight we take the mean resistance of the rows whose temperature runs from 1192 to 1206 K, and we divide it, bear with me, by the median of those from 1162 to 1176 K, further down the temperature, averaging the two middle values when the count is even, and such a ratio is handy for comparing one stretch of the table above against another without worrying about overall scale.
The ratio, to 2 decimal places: 0.84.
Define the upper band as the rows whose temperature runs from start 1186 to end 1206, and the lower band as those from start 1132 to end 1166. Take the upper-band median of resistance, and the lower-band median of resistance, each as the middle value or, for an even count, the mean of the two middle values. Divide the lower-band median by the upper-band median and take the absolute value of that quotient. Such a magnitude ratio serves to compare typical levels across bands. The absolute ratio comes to 1.23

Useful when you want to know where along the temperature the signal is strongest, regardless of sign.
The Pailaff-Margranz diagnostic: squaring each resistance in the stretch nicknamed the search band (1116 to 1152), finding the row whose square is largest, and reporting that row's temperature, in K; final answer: 1144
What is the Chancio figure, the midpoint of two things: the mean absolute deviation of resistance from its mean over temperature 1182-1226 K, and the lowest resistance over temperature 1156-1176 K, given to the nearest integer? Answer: 171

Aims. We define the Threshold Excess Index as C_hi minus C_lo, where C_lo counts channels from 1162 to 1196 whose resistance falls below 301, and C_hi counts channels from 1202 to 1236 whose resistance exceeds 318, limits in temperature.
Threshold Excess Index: 2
